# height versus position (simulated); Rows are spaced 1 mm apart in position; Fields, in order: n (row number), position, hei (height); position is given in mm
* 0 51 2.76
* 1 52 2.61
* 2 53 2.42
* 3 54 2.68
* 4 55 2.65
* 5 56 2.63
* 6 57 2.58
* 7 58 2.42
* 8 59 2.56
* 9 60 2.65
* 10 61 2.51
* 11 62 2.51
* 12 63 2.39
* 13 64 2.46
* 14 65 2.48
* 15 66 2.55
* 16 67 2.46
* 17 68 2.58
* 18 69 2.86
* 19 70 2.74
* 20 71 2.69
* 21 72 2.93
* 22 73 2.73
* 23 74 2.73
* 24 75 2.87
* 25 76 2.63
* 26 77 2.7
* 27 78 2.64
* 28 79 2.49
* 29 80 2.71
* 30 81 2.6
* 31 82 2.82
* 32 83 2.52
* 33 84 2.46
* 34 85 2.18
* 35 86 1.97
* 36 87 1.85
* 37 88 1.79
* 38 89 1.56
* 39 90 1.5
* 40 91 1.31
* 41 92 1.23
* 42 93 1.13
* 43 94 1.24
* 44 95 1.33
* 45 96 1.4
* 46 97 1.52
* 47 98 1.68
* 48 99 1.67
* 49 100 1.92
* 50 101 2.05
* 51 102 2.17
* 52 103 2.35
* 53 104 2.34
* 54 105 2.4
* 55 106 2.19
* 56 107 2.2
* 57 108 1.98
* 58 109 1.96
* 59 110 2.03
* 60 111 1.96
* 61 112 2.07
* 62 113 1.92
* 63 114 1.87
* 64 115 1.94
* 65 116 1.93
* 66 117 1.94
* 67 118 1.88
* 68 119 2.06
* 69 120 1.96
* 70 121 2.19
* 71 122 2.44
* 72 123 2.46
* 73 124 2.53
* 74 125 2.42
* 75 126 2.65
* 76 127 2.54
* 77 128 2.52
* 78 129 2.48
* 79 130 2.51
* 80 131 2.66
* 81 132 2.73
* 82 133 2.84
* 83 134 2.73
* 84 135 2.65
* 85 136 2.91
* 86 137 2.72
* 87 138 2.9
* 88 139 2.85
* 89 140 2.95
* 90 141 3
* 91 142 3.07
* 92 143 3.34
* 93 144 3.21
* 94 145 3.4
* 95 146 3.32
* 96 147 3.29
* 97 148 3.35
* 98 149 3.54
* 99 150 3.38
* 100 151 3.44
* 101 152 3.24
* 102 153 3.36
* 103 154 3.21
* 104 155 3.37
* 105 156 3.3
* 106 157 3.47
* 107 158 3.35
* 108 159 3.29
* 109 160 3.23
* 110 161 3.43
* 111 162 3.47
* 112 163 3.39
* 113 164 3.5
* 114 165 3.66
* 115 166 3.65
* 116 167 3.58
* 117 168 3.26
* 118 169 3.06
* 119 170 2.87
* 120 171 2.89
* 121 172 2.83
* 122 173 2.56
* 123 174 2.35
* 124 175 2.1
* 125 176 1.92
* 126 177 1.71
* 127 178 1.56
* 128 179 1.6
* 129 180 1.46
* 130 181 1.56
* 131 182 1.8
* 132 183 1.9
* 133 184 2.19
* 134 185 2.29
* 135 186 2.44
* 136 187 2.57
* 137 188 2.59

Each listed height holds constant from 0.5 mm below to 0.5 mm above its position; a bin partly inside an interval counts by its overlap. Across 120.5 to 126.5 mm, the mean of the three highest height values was 2.55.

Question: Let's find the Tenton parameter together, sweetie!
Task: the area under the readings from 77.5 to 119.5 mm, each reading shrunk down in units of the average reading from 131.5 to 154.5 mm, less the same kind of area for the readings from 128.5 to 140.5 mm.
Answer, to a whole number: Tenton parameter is 16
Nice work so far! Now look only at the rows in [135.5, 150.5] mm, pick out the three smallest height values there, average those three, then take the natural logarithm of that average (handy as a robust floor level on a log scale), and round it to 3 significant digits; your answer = 1.04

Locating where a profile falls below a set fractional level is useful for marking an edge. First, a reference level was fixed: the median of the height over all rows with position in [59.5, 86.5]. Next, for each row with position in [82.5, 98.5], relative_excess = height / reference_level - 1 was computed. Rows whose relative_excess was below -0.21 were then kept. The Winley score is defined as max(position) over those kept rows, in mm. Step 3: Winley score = 98 mm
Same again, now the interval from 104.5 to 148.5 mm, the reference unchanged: 120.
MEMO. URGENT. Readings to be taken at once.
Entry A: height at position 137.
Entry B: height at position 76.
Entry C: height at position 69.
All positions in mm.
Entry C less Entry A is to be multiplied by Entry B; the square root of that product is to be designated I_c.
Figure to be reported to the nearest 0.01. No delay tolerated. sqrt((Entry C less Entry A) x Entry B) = 0.61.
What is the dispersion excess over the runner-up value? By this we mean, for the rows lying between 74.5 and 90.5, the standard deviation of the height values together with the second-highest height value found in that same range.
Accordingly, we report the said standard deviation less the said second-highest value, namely -2.4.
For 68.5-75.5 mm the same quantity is -2.8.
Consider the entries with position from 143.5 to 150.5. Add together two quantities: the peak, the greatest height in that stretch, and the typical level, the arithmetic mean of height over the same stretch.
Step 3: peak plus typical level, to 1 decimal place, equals 6.9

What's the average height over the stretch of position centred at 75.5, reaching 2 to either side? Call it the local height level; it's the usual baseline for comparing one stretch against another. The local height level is 2.7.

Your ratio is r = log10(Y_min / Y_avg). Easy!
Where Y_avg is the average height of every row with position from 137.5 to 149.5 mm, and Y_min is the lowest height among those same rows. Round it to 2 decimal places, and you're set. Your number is -0.05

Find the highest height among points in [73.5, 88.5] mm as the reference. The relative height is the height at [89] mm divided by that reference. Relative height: 0.54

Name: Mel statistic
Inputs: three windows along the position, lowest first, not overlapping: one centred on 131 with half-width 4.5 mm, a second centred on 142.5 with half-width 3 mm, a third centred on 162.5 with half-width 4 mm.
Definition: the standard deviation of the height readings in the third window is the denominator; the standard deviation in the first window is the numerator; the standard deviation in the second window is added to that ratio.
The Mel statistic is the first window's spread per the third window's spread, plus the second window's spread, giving 1.0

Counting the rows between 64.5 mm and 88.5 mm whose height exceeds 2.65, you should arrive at 10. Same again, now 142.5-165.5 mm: 23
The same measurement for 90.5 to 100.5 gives 0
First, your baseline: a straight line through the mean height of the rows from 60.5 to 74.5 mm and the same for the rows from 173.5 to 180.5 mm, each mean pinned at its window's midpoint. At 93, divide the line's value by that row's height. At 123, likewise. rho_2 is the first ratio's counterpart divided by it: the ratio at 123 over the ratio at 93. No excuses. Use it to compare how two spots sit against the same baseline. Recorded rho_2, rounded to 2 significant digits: 0.42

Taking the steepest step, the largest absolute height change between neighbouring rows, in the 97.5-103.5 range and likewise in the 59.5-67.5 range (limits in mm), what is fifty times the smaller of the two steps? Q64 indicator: 7.0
